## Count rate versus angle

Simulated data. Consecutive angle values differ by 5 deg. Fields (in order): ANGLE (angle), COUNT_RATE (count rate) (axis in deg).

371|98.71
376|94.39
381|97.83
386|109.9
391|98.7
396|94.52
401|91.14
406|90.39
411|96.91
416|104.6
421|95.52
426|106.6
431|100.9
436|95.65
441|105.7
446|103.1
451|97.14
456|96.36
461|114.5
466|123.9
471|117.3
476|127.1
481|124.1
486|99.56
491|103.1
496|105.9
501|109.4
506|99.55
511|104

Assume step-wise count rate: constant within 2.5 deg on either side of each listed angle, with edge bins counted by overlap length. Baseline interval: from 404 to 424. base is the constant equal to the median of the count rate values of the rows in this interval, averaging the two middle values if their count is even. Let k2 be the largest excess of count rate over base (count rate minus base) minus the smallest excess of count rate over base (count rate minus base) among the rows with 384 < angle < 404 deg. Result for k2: 19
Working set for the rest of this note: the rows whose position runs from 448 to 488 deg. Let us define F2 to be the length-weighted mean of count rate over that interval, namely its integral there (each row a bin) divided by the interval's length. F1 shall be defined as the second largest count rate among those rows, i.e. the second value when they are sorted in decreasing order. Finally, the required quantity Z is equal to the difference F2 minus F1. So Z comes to -11.6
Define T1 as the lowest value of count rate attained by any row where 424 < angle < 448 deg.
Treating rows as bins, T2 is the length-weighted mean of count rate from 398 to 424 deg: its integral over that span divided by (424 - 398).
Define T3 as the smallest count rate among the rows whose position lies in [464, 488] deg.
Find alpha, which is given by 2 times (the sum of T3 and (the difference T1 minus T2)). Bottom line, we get 199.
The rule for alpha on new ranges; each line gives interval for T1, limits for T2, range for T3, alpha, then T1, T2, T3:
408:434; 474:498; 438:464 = 160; 95.52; 112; 96.36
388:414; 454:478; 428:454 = 140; 90.39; 116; 95.65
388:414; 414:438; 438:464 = 172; 90.39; 101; 96.36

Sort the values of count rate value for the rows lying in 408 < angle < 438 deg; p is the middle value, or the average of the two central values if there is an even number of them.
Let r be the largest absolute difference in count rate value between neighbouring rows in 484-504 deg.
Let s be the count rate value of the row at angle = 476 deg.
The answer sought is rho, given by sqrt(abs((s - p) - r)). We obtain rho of 5.0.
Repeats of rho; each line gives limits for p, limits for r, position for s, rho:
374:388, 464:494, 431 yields 4.6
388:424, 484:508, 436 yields 3.1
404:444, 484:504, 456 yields 2.5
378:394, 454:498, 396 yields 5.4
